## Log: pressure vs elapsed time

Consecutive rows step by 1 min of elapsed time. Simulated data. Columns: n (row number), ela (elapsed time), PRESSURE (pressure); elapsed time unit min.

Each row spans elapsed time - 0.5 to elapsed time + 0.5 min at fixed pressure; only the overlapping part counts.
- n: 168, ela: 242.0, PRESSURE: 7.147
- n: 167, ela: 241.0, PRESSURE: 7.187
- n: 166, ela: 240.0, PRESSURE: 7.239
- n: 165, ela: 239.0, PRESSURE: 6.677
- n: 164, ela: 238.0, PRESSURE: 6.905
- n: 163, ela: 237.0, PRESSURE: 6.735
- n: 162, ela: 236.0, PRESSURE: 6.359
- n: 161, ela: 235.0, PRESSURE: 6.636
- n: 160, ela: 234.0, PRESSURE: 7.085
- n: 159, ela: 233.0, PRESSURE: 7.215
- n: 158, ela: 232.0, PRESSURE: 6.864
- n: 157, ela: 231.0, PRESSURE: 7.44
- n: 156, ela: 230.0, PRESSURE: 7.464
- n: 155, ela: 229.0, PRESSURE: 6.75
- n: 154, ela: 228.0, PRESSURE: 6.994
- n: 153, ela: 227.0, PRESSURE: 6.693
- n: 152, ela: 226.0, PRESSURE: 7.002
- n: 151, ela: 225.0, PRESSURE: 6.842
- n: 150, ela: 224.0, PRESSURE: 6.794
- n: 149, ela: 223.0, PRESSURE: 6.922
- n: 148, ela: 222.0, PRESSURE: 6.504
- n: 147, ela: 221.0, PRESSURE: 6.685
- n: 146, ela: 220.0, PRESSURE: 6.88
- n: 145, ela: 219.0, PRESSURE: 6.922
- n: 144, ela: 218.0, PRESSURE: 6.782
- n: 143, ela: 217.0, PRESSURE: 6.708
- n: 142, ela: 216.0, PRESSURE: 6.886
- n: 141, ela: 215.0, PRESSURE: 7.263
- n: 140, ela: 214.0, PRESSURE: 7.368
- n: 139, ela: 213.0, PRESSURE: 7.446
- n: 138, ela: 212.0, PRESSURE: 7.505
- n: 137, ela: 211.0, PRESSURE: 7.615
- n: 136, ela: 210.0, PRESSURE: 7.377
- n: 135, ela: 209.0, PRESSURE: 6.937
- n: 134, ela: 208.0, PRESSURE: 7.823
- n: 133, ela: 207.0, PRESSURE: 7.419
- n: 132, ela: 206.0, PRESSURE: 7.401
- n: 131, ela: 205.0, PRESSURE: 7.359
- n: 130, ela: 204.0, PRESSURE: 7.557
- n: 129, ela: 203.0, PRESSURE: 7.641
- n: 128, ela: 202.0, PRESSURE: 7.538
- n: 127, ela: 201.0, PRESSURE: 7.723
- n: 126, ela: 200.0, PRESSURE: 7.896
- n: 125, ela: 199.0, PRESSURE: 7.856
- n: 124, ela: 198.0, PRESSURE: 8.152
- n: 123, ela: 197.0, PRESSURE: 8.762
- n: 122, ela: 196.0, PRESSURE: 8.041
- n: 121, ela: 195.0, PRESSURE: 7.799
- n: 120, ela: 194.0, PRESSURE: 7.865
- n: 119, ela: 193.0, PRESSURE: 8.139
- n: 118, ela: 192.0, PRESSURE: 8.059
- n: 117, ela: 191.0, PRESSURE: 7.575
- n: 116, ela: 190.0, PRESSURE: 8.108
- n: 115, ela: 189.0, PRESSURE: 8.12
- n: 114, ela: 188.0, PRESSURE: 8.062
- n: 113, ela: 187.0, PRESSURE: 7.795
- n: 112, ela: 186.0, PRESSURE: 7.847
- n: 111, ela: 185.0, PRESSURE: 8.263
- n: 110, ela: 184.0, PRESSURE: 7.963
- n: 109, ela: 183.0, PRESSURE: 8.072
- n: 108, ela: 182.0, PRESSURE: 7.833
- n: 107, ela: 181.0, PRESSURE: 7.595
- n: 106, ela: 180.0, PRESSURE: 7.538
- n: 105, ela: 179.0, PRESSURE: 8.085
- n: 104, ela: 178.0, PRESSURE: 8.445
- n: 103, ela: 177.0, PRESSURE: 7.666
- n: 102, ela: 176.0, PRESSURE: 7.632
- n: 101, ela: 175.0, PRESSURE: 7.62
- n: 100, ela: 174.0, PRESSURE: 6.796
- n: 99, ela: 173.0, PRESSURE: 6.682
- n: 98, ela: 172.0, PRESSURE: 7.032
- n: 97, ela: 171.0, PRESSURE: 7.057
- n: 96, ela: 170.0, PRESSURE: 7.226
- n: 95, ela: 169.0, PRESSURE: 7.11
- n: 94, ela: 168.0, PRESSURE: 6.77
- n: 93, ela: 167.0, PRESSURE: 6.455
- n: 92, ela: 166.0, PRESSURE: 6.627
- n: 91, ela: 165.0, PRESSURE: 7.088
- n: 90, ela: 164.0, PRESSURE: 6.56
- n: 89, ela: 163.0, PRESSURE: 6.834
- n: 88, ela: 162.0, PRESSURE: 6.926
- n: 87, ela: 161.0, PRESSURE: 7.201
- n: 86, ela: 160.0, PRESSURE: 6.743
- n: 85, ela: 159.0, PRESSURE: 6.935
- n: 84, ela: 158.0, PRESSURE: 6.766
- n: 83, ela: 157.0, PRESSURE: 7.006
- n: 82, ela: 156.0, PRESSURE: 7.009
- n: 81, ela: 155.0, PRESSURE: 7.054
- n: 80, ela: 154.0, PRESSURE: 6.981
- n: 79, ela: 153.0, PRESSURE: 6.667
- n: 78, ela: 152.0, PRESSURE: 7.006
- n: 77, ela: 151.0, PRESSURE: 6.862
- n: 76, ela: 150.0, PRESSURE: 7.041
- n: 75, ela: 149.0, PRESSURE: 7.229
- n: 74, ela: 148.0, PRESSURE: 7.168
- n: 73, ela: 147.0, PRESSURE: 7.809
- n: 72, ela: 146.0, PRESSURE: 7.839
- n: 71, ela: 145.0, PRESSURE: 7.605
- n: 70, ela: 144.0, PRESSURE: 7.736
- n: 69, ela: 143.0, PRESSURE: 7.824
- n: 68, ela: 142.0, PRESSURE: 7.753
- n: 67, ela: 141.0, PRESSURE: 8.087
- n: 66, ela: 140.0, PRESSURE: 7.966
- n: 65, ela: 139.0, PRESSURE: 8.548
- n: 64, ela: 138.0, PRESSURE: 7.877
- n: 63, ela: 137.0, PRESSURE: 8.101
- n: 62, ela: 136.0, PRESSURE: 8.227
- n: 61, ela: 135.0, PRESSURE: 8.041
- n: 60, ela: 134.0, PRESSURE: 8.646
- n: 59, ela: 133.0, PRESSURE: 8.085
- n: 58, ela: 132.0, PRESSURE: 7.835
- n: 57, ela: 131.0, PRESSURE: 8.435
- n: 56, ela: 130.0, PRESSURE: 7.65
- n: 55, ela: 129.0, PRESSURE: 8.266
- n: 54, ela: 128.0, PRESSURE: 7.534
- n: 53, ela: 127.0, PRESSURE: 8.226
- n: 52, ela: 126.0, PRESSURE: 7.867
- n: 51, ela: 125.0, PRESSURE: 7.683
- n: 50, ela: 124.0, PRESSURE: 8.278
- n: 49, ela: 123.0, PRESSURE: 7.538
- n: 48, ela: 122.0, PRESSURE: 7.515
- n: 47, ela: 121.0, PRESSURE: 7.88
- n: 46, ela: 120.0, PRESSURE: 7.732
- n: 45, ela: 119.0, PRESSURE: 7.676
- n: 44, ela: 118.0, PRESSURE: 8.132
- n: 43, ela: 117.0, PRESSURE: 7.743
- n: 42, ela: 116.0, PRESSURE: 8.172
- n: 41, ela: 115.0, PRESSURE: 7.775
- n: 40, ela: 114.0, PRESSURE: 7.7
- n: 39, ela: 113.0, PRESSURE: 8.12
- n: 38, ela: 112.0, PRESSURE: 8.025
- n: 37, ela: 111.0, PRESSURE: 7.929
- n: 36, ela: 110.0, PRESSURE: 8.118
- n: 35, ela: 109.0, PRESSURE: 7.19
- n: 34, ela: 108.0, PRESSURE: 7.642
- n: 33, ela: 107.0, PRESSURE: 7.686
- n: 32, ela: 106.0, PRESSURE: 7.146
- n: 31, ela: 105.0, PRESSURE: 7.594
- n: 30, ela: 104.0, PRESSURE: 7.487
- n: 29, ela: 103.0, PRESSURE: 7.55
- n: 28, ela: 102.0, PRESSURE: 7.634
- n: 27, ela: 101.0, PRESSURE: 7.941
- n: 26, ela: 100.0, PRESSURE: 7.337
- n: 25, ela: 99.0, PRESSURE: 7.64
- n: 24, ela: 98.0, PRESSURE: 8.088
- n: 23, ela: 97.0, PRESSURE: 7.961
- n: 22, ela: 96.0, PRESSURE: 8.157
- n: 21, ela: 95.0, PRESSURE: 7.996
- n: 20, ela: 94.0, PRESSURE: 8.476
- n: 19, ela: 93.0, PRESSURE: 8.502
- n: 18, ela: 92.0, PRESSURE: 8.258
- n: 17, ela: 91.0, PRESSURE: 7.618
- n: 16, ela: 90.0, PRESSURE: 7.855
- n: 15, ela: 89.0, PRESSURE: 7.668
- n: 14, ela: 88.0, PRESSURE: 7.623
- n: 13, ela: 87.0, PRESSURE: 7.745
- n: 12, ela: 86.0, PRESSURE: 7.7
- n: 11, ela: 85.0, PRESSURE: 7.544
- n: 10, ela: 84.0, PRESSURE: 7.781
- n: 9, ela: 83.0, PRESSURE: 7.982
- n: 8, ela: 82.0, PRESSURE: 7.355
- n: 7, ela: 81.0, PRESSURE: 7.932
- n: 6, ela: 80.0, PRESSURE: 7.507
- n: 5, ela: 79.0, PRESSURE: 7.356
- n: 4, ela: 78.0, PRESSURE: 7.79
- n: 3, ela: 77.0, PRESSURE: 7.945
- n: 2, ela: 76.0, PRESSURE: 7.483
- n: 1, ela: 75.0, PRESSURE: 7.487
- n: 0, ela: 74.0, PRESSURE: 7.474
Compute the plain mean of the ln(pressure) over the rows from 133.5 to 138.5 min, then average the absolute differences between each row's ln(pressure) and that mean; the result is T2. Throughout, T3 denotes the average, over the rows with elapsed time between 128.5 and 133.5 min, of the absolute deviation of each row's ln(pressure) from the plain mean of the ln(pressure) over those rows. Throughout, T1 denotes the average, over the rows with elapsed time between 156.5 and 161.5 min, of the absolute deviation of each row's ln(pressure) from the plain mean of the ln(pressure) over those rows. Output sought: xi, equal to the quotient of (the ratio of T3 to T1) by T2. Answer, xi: 61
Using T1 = 0.020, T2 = 0.025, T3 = 0.031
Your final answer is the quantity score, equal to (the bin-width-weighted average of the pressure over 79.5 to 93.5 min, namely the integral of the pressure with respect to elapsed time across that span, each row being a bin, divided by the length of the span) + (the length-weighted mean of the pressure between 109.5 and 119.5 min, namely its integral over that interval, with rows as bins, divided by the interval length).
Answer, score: 15.7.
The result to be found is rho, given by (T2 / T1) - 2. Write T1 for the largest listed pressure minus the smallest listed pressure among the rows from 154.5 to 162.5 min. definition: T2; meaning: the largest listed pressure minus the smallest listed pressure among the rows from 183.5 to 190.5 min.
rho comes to -1.0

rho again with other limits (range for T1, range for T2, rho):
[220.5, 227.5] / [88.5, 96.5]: -0.2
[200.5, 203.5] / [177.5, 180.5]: 2.9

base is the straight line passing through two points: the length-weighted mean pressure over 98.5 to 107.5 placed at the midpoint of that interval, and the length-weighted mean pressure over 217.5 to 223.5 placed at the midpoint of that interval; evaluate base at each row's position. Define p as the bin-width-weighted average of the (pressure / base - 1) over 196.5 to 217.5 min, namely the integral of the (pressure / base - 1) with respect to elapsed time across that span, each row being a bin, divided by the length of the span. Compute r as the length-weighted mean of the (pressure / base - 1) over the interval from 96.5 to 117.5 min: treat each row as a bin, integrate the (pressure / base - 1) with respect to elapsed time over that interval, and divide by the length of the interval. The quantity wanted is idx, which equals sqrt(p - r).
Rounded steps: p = 0.10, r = 0.027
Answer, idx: 0.26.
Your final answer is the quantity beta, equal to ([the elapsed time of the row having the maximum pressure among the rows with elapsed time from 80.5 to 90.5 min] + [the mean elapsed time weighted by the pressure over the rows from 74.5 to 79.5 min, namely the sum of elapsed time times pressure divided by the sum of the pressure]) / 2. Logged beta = 80.0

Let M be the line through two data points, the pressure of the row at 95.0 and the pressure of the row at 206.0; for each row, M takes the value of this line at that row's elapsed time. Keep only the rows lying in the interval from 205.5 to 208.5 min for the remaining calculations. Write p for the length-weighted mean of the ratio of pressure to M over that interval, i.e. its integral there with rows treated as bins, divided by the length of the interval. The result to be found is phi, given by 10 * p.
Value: 10.2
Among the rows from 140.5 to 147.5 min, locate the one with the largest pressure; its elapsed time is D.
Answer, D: 141.0 min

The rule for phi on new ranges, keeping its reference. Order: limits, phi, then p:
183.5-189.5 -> 10.7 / 1.07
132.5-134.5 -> 10.7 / 1.07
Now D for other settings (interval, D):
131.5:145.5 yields 134.0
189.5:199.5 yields 197.0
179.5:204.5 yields 197.0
